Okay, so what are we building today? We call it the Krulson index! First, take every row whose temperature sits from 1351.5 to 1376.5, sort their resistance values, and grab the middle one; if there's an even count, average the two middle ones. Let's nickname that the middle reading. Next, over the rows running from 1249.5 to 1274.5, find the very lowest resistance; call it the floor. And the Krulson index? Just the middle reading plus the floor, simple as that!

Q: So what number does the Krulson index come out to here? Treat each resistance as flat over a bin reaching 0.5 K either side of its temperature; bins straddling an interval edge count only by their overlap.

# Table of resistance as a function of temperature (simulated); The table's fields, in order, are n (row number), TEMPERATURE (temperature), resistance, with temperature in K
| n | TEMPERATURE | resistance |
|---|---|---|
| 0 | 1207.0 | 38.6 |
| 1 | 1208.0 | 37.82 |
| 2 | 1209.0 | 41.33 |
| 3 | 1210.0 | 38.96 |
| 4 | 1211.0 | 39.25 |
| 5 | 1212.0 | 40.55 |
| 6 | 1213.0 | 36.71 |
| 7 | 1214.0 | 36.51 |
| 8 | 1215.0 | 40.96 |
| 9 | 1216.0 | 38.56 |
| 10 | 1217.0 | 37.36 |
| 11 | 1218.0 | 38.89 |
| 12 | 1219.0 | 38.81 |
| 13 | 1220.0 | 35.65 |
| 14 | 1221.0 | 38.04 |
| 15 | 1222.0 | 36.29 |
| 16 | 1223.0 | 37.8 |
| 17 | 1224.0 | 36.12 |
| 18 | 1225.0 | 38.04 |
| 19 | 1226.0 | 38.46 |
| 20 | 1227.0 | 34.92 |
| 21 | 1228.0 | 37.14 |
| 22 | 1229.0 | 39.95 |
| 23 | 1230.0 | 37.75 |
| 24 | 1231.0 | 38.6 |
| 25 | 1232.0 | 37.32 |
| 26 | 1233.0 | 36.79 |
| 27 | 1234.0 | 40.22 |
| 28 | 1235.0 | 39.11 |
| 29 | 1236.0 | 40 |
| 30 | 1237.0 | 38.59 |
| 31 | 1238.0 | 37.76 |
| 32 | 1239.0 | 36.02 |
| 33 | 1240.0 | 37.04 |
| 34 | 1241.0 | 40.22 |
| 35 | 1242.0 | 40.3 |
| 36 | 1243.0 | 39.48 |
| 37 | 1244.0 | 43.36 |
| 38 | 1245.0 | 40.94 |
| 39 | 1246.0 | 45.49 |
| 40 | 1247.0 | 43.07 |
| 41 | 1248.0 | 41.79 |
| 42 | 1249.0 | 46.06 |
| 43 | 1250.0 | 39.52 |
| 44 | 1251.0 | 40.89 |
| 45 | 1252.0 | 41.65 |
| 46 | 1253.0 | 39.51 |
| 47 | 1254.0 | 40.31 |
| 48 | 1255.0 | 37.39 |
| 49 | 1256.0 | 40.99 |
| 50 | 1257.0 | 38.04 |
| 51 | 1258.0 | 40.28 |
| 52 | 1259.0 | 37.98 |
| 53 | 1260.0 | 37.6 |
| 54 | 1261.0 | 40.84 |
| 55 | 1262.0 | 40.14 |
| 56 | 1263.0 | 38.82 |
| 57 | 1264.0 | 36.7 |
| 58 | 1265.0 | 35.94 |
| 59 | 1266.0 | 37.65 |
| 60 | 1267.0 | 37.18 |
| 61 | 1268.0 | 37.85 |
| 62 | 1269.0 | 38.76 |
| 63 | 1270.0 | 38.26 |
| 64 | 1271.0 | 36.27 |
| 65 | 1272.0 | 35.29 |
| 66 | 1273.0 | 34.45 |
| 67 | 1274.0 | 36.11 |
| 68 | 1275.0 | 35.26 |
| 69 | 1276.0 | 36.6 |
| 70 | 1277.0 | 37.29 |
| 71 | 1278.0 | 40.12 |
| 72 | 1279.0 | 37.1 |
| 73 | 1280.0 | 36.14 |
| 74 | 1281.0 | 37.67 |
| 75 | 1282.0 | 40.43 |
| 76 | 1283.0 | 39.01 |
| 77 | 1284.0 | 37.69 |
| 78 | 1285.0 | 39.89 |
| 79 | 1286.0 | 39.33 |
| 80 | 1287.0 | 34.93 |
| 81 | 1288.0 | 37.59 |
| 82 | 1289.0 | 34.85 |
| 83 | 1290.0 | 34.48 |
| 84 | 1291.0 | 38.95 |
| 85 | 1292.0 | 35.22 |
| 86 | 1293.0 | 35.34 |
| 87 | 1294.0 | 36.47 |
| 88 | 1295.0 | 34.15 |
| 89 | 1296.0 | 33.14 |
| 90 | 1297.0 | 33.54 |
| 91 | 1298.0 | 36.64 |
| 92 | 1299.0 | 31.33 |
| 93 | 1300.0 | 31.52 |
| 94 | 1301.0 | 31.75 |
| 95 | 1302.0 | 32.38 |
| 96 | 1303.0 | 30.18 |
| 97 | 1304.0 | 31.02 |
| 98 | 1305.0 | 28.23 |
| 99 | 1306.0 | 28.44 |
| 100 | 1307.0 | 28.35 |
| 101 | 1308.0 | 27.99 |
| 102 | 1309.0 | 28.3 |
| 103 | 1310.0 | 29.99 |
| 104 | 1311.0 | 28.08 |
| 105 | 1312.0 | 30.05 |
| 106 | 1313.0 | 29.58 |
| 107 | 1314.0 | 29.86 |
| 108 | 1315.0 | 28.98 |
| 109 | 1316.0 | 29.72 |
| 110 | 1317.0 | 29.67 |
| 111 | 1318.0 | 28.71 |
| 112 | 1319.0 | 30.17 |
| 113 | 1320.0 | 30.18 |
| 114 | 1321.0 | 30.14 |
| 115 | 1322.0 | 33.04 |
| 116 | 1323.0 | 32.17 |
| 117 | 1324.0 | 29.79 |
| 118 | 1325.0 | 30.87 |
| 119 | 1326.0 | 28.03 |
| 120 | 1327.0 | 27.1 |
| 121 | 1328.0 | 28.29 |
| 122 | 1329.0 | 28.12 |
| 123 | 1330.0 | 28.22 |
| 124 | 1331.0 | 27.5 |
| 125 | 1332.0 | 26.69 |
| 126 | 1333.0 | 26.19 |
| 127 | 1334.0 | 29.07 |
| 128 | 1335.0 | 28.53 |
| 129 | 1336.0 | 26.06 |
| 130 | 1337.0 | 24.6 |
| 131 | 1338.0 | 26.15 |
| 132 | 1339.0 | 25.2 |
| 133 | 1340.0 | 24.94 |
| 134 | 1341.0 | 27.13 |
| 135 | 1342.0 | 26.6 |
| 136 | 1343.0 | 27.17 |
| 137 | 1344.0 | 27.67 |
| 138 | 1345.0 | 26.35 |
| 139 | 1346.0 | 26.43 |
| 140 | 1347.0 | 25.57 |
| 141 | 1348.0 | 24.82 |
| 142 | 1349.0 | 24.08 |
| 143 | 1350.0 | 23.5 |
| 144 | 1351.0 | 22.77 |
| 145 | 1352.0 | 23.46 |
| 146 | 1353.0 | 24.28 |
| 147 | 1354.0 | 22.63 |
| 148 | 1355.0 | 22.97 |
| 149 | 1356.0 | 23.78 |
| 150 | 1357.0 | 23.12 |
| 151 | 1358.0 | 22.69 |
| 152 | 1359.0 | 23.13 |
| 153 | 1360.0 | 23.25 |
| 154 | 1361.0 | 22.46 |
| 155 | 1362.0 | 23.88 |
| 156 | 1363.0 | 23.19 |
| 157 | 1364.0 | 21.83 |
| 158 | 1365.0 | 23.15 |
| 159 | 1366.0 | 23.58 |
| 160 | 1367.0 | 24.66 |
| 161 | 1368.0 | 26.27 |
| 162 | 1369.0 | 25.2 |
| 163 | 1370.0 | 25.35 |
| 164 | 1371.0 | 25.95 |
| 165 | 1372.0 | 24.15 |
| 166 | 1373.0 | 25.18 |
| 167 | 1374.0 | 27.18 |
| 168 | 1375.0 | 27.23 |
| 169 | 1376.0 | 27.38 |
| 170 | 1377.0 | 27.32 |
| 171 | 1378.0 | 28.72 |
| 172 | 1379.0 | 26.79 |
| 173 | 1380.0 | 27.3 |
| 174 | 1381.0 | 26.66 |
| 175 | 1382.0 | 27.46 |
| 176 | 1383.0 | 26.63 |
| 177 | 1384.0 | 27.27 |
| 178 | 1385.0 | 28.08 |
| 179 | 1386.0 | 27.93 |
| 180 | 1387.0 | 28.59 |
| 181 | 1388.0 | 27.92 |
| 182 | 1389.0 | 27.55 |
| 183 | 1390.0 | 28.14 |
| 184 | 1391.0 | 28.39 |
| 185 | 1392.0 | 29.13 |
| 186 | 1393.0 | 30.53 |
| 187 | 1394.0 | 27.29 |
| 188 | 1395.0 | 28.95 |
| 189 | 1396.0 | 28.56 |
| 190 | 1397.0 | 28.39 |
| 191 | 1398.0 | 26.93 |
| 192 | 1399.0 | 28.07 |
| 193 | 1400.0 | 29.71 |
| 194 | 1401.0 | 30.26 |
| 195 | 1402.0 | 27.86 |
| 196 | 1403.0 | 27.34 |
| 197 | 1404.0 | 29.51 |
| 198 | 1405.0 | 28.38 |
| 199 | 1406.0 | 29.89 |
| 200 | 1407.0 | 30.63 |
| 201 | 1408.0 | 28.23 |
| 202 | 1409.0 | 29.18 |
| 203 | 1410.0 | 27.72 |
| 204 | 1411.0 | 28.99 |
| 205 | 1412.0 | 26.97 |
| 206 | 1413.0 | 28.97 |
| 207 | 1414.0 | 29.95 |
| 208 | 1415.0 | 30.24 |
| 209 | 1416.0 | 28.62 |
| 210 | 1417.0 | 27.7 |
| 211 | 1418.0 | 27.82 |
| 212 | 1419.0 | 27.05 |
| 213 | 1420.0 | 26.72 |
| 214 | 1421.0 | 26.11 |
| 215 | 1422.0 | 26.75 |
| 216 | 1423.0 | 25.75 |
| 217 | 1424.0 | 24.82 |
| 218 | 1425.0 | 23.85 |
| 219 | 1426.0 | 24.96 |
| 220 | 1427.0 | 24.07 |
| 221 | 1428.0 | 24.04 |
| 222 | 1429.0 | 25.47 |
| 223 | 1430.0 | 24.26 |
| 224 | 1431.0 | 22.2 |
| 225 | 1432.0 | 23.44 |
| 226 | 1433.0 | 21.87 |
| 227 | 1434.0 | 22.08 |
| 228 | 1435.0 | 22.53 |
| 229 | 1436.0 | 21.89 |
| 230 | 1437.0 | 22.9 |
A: 58.2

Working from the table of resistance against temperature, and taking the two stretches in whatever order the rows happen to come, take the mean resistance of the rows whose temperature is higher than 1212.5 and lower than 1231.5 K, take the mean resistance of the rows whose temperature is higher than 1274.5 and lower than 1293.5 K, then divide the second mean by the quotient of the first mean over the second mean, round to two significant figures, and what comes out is 37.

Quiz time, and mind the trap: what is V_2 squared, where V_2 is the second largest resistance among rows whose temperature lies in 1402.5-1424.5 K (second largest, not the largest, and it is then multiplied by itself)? 914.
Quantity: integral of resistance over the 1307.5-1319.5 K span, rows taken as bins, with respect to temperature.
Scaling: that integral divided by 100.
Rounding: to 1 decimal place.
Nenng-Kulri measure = 3.5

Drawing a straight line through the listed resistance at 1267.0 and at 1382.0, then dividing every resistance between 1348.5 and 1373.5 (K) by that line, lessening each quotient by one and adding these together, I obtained -4.6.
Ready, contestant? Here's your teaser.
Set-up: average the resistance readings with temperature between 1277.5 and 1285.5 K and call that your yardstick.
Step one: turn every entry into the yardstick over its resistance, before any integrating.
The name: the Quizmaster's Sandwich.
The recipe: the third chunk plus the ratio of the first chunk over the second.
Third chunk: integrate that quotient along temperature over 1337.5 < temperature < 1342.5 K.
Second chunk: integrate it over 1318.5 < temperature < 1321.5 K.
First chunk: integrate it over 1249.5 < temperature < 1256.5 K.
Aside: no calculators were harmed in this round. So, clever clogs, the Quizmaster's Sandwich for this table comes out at 9.2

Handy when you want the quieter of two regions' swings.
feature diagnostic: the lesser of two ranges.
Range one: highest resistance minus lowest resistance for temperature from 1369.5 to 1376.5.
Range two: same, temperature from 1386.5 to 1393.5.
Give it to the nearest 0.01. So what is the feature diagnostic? 2.98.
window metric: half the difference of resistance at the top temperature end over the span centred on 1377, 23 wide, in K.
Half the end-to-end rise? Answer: 2.2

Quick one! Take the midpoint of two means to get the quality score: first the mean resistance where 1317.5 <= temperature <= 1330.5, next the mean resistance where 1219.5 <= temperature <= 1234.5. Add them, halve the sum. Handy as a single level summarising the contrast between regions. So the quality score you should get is 33.6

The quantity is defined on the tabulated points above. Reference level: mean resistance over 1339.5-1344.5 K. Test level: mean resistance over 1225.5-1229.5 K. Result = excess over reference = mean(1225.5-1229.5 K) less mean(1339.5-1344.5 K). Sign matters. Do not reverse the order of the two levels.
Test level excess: 10.9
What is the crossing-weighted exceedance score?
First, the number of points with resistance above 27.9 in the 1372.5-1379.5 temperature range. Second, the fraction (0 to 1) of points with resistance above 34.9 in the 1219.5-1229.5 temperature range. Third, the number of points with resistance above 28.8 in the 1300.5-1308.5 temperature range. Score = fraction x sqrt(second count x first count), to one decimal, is 2.0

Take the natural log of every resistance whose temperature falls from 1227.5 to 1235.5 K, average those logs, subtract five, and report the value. -1.35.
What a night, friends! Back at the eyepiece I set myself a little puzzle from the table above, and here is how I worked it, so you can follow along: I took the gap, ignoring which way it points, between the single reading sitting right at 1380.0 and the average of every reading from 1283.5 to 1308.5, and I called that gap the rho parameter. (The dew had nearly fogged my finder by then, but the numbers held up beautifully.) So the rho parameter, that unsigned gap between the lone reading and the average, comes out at 6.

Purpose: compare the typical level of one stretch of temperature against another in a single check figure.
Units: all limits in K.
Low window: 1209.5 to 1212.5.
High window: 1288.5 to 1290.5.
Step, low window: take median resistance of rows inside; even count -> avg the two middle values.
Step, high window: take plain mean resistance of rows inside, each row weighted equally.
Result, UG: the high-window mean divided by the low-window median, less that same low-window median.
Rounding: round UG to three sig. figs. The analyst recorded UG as -38.4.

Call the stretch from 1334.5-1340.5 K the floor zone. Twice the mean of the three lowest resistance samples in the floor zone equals 50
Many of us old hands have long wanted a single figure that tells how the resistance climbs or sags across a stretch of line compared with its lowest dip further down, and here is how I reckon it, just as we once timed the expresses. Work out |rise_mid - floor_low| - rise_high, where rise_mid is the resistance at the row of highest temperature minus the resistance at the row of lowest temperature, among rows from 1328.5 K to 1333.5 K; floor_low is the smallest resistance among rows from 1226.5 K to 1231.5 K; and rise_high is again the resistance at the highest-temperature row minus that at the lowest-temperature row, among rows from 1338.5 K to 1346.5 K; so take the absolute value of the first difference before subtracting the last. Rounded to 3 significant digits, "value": 35.6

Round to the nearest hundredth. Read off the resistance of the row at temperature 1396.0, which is 28.56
